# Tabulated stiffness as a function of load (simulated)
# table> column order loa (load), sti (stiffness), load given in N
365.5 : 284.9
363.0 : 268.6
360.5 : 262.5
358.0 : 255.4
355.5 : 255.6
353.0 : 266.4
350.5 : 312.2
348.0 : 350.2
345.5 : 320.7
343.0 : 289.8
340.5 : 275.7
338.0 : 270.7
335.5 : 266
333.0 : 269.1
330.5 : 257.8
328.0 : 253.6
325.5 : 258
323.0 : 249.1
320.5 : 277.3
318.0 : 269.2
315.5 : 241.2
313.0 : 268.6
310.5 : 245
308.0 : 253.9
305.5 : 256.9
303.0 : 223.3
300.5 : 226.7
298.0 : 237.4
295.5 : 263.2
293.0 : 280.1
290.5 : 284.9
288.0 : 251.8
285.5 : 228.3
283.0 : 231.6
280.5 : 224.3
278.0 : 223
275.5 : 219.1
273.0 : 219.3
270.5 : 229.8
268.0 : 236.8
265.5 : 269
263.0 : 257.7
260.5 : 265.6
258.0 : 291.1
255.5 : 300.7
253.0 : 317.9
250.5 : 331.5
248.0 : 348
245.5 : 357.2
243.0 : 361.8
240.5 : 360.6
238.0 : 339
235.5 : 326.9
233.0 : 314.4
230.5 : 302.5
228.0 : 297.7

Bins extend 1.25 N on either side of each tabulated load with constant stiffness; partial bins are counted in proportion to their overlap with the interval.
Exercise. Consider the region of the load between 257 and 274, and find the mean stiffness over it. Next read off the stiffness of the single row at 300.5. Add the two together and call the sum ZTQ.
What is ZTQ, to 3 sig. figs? 479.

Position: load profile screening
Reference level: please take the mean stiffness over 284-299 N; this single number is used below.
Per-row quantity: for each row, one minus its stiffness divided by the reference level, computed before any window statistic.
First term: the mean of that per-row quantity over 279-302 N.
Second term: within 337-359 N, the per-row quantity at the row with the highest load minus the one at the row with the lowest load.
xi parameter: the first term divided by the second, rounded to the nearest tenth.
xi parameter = 0.7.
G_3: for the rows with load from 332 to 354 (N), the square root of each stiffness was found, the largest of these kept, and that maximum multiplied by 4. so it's 75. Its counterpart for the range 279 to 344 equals 68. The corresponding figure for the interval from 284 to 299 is 68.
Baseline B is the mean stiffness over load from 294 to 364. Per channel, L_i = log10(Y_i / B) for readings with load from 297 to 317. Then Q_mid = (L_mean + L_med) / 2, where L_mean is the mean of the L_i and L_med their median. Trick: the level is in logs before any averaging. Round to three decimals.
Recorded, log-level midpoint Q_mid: -0.038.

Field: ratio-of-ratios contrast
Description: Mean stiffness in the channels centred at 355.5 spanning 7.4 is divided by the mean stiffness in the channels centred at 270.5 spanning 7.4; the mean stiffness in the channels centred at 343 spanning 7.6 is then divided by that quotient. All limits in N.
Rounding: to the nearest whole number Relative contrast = 261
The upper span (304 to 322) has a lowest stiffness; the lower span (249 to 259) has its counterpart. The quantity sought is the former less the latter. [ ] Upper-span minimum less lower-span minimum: -50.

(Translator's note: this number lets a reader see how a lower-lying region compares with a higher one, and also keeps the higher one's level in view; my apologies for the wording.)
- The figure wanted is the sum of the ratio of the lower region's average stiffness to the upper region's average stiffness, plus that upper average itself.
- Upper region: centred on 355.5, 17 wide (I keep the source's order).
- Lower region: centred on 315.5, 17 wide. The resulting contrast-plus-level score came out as 282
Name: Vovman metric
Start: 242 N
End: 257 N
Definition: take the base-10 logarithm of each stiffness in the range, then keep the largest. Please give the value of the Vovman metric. 2.56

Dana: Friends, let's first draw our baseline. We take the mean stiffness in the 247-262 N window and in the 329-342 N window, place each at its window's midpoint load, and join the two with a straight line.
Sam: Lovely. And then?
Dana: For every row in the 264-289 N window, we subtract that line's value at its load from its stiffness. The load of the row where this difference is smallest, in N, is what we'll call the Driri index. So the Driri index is 273.0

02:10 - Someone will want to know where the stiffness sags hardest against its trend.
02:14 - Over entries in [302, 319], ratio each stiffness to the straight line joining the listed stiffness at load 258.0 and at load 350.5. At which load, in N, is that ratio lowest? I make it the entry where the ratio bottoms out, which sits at 303.0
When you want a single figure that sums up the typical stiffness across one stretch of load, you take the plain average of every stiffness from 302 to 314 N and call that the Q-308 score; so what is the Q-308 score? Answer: 250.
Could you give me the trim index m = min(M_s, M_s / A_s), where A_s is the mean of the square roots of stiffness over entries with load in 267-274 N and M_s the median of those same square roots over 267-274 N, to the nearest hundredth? 1.00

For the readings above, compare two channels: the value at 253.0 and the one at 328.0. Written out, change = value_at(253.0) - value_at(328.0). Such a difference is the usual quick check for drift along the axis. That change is 64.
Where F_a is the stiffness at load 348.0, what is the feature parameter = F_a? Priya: 350.2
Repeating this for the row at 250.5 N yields 331.5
